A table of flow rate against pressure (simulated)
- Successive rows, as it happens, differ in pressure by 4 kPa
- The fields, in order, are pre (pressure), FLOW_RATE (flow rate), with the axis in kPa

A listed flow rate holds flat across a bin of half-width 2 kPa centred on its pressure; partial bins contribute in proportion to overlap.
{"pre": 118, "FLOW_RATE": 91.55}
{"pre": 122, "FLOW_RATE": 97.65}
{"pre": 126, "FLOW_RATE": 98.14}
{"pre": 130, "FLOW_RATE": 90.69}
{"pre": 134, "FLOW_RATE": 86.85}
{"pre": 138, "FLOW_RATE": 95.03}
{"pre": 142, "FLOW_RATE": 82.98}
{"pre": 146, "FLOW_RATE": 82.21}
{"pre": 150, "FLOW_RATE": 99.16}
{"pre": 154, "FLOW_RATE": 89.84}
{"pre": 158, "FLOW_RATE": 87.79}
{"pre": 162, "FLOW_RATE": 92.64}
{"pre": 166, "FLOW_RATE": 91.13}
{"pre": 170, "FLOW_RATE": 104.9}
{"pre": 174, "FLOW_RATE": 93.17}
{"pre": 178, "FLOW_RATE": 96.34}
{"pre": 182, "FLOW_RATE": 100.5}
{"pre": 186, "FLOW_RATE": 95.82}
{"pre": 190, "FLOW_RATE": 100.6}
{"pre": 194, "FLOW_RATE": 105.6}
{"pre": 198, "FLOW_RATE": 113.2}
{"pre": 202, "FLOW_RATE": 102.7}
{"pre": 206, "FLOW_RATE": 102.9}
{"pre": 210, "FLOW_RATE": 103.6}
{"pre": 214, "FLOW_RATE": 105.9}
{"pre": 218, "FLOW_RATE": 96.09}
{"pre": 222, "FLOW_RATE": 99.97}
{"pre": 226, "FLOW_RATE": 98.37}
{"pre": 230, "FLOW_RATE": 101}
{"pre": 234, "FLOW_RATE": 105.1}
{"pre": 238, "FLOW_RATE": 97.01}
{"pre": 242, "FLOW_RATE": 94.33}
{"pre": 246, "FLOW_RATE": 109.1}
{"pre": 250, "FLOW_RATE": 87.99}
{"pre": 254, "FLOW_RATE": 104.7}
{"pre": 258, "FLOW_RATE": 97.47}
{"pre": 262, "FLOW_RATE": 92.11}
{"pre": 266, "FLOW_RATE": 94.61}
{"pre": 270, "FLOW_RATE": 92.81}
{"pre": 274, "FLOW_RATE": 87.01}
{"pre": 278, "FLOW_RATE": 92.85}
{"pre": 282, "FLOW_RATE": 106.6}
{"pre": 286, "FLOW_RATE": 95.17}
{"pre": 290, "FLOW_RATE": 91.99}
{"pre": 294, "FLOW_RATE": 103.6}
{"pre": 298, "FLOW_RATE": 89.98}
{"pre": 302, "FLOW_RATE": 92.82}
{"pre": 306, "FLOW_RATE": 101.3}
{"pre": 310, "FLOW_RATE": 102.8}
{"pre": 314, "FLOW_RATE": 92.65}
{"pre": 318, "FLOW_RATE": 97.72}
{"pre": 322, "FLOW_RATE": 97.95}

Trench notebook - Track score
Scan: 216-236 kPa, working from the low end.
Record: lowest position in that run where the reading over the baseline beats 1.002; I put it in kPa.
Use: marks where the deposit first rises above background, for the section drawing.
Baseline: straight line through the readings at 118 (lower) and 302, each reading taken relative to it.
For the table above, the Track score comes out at 218 kPa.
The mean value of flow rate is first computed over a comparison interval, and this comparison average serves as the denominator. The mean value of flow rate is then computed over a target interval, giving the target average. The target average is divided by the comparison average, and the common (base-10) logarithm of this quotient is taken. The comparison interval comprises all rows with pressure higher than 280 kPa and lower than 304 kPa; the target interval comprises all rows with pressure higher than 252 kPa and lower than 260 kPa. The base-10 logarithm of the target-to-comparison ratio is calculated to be 0.02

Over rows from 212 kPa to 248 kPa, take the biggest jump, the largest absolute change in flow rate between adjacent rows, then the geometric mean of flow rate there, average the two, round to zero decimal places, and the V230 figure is 58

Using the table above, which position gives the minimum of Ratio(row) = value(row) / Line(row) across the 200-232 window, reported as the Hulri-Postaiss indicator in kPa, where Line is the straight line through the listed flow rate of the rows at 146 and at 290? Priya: 218 kPa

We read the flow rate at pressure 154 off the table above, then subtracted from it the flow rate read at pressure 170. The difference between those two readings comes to -15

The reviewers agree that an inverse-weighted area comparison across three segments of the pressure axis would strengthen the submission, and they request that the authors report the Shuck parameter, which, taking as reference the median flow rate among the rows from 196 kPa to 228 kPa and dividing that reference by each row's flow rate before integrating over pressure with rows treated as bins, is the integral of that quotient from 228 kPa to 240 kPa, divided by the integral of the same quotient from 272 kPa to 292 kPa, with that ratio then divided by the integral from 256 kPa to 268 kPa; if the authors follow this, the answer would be 0.043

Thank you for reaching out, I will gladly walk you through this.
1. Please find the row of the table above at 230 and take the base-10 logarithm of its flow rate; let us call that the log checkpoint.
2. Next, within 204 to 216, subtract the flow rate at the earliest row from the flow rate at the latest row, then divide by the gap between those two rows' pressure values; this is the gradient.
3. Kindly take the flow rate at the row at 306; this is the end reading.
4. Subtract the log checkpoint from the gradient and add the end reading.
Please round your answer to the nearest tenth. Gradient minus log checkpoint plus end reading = 99.7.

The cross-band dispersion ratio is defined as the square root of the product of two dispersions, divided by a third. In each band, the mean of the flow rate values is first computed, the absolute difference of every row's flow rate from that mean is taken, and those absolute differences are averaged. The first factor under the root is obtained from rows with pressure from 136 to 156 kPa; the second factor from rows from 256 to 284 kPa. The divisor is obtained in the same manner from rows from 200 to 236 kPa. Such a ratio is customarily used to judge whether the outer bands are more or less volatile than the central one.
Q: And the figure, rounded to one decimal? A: 1.9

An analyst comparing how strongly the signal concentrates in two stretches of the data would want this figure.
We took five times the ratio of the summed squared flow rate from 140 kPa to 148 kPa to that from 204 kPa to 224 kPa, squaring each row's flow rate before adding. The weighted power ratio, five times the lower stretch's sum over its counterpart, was 1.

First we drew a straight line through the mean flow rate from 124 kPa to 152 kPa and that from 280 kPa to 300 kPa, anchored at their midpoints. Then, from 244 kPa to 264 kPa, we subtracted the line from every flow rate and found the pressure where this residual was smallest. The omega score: 250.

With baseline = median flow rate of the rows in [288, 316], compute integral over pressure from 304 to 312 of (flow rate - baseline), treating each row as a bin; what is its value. 74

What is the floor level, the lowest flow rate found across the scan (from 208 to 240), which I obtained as 96.09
